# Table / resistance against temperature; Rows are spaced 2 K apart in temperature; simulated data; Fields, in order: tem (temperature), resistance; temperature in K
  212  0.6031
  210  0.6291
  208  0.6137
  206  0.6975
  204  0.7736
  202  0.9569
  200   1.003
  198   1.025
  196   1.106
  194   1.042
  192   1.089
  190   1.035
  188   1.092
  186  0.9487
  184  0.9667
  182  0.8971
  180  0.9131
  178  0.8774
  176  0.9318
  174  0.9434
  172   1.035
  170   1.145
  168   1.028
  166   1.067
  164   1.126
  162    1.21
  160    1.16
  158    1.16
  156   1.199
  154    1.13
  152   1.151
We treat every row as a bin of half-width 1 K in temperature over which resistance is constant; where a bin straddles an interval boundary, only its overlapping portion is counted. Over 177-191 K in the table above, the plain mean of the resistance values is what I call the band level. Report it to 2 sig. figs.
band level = 0.96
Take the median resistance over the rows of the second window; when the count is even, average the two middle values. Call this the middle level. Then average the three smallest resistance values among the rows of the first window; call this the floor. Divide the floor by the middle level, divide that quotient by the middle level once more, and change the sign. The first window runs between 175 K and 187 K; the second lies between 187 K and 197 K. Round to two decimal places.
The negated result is -0.76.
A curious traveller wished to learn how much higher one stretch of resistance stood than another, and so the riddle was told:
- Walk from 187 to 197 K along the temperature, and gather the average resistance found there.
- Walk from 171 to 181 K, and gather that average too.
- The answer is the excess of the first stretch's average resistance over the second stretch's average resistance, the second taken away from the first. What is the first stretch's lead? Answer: 0.13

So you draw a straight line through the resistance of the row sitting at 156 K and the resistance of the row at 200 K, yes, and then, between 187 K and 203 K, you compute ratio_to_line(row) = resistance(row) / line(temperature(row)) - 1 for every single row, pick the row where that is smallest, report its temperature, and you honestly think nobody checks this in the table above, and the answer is 202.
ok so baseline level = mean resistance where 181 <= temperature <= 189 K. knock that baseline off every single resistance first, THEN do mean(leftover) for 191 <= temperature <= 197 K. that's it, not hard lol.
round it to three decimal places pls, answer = 0.103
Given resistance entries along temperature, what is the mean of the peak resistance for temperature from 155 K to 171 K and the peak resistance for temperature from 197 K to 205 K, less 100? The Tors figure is -98.9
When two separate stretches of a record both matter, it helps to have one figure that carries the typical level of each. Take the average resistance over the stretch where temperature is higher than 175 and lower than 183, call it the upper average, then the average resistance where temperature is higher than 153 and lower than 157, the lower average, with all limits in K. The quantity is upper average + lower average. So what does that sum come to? 2.07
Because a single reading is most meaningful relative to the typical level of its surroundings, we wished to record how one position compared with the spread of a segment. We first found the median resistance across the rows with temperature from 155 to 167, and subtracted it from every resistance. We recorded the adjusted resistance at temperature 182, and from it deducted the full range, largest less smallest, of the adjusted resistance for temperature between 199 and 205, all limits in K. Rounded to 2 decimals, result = -0.49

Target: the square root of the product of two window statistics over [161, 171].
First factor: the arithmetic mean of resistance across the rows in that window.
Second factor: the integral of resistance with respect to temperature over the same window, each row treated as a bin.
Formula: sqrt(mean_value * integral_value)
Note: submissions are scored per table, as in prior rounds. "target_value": 3.53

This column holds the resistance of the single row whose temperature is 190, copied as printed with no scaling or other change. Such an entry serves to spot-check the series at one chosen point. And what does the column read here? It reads 1.035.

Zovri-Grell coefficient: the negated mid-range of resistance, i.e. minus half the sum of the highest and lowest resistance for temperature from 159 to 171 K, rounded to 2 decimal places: -1.12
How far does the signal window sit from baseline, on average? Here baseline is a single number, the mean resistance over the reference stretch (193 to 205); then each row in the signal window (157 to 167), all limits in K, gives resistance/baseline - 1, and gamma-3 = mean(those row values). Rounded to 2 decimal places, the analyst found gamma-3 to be 0.16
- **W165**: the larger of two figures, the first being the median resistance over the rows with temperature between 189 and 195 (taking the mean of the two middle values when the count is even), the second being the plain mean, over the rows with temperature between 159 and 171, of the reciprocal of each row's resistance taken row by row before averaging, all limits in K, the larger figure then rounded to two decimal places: 1.04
